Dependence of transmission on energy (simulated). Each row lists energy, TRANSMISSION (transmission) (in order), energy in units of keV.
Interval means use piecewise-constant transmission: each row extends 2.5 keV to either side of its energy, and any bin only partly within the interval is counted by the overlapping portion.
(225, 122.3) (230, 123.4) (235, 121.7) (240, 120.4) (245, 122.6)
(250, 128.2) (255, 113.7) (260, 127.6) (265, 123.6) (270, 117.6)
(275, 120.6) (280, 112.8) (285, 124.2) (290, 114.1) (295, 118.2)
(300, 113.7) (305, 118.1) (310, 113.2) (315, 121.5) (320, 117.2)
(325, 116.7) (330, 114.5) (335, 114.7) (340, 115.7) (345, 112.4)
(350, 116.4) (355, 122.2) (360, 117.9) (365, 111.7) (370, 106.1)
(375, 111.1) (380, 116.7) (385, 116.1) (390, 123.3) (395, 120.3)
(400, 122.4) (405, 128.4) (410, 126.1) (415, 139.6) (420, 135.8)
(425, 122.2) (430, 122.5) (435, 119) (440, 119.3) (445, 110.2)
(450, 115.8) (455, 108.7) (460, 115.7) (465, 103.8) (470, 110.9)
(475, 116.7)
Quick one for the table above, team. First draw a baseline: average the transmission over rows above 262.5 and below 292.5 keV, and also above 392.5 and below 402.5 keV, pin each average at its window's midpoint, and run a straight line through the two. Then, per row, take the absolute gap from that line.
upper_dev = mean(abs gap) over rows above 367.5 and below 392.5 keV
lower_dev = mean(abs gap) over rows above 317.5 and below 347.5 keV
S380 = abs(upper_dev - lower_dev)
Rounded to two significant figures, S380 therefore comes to 2.4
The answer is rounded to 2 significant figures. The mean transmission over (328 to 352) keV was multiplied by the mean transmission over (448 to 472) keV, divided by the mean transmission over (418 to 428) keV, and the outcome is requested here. 99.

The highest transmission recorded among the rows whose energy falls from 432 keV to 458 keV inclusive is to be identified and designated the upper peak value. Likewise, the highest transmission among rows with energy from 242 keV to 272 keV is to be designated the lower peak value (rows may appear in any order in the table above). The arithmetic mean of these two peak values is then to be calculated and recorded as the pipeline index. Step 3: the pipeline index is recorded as 124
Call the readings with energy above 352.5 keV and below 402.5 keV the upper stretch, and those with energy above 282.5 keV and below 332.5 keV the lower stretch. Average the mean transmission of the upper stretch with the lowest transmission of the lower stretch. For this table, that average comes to 115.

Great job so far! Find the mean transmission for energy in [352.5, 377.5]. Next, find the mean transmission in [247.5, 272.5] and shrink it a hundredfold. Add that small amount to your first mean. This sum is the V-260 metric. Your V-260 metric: 115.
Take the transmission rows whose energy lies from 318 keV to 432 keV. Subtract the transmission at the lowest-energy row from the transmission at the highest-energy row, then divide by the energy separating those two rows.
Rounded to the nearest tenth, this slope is 0.0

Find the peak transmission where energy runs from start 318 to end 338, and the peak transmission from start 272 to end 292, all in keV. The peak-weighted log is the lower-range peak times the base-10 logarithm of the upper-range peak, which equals 257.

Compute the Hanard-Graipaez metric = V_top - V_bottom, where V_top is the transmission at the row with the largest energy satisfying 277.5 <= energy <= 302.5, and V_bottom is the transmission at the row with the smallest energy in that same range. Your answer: 1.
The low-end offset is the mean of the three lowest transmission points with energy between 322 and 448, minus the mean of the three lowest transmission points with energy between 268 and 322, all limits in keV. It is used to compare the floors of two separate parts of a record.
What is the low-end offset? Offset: -4.1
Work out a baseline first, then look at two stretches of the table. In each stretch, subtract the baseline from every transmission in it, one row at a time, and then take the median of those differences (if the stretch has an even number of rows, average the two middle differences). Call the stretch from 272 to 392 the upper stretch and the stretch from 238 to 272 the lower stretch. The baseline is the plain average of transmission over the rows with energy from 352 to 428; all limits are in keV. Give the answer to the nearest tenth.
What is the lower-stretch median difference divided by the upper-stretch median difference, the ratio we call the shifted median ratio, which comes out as -0.3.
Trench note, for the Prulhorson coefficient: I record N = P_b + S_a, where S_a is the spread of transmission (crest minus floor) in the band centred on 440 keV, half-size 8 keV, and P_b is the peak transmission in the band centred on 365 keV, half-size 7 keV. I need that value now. 127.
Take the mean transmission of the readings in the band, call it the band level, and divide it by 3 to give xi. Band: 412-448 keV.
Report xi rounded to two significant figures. 41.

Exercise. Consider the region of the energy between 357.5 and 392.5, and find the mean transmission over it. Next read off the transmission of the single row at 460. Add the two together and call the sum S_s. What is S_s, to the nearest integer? 230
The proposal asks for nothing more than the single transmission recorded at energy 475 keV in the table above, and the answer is 116.7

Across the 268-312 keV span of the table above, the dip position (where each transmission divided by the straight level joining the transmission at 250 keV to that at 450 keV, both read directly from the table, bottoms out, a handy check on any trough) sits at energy 280 keV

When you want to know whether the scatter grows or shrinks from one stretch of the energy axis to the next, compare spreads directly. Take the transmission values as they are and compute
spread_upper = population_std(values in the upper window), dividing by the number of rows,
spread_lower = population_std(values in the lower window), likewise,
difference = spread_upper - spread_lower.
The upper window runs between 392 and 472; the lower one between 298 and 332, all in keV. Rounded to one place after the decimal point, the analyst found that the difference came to 6.5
